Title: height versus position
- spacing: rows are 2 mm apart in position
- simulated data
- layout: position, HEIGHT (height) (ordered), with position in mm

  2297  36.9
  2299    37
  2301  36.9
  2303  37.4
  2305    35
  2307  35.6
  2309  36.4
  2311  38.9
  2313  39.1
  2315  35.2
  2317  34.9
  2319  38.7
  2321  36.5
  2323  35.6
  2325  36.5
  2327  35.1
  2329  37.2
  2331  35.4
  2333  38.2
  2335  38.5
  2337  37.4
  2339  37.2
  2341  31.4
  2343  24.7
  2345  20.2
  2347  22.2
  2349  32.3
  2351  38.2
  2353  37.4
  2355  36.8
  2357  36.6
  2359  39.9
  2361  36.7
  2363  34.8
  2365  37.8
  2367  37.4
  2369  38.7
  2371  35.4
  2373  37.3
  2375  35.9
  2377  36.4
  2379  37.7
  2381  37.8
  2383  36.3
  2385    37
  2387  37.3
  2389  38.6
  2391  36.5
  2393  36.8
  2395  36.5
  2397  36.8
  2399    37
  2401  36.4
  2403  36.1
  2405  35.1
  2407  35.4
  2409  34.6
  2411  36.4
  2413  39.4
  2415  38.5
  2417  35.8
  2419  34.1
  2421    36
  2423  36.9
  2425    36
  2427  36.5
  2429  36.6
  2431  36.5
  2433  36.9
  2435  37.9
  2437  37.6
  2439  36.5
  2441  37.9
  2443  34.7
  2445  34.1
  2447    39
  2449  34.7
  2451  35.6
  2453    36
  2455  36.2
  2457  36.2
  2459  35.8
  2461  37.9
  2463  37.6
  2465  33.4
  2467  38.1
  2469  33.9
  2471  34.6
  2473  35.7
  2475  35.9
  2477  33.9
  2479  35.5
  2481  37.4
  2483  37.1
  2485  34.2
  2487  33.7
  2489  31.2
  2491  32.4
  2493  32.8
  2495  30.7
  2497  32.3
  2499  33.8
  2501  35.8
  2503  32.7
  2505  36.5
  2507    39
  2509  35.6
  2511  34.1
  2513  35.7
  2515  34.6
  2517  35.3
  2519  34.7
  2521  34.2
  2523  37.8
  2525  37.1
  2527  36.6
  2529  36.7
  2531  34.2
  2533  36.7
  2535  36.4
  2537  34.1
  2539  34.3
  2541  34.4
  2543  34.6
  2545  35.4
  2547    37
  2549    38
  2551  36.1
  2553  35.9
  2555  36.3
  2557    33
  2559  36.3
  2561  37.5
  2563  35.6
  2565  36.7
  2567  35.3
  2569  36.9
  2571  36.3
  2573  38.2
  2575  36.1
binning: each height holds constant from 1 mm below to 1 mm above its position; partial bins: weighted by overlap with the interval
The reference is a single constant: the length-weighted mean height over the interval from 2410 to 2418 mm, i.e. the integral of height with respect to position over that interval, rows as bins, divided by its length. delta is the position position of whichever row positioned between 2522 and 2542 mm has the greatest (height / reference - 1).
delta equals 2523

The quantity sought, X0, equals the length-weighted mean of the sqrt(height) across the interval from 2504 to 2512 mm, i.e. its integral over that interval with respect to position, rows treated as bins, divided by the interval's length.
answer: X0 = 6.02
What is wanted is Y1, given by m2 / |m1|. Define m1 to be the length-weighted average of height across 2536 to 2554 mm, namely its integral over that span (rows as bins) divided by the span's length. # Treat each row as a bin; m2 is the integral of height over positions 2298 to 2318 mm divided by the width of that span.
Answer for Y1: 1.03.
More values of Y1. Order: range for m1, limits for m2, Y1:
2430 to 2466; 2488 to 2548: 0.96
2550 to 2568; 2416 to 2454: 1.01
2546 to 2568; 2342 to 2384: 0.96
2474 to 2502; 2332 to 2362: 0.99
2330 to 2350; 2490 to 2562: 1.11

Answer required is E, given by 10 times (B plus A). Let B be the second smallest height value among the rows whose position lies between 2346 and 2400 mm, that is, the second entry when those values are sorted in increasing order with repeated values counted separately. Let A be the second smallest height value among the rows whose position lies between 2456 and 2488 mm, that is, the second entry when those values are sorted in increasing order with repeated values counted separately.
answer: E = 660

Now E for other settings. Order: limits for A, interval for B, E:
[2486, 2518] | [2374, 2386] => 675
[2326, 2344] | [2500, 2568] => 644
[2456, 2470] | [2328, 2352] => 561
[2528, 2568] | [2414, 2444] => 688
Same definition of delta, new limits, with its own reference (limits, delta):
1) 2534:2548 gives 2547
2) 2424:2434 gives 2433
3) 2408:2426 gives 2413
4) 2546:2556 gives 2549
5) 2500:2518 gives 2507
